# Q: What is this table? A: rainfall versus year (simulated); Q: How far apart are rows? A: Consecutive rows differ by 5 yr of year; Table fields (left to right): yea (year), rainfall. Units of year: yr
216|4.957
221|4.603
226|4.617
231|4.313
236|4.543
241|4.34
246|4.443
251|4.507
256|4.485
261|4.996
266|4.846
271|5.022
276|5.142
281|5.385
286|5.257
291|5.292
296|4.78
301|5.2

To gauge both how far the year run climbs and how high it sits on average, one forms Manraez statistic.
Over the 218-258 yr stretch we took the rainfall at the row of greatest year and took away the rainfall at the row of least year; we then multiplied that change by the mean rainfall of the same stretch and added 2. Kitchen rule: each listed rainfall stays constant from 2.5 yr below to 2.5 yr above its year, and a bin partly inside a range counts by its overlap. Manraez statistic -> 1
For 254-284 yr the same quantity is 6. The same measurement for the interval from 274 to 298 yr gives 0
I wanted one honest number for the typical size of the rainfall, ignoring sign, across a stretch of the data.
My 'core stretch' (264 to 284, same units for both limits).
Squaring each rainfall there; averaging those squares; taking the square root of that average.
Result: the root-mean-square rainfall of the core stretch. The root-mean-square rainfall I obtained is 5.1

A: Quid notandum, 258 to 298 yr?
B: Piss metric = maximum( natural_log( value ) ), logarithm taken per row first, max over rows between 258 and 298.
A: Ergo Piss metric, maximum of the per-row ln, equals 1.68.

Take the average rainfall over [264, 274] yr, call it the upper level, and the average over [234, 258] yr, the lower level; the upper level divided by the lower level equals 1.11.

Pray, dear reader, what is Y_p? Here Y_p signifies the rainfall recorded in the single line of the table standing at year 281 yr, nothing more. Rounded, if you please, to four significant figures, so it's 5.385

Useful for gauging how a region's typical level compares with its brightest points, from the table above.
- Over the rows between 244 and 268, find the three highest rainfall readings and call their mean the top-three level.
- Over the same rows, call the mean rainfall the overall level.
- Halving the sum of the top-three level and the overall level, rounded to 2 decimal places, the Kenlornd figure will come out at 4.72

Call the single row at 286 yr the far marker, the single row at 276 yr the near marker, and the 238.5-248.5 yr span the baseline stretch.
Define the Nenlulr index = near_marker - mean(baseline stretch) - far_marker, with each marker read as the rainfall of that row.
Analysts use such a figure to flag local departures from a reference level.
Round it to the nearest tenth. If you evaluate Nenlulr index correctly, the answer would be -4.5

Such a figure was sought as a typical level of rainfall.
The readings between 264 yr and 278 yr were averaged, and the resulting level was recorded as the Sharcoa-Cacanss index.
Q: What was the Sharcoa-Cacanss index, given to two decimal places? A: 5.00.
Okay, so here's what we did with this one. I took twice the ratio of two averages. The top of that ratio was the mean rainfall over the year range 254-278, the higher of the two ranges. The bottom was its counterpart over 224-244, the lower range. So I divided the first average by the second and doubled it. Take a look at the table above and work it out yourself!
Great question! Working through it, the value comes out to 2.20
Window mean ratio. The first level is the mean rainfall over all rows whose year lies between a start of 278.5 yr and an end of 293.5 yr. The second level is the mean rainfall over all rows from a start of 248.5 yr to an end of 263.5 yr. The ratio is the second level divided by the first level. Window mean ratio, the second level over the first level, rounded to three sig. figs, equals 0.878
